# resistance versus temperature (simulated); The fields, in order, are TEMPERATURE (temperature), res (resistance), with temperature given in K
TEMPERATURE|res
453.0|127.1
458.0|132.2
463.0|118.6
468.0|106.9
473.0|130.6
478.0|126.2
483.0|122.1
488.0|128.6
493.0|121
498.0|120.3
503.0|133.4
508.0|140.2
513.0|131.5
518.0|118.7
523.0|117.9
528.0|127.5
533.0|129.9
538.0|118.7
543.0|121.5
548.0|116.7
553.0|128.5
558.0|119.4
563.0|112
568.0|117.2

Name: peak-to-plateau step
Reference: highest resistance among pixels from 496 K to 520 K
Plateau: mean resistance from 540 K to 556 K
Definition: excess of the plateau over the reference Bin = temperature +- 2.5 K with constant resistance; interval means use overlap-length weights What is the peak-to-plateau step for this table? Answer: -18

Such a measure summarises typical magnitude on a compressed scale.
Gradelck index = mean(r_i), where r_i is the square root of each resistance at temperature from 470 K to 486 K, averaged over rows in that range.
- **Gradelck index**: 11.2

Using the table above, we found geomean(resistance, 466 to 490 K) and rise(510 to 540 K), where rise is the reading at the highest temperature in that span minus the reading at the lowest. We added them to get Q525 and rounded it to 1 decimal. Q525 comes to 109.8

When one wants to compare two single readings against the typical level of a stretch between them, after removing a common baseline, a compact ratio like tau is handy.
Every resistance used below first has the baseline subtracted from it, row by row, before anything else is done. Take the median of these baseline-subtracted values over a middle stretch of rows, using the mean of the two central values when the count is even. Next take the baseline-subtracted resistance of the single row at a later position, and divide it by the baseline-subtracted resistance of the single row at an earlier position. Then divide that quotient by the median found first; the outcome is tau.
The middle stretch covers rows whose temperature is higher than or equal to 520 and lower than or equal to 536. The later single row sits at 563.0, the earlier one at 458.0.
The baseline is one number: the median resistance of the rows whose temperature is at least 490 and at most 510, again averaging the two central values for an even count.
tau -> -10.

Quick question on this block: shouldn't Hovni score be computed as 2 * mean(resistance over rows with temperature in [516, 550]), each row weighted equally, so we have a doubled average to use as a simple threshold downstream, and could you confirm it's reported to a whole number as 243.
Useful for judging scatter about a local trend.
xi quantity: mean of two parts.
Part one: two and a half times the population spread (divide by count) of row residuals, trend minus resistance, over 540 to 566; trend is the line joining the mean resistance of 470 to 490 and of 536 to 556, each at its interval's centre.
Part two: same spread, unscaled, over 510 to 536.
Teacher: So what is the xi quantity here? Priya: 9.5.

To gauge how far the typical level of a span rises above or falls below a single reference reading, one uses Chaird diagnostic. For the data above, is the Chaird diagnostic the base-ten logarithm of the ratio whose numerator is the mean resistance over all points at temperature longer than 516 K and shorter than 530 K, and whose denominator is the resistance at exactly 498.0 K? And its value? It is 0.00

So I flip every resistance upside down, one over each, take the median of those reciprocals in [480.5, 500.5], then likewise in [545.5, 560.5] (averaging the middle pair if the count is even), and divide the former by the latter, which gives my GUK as 0.982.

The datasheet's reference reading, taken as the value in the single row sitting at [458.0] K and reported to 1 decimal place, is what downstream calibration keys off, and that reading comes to 132.2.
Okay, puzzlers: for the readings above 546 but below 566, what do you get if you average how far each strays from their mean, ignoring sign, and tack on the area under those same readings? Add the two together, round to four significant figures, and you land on 2388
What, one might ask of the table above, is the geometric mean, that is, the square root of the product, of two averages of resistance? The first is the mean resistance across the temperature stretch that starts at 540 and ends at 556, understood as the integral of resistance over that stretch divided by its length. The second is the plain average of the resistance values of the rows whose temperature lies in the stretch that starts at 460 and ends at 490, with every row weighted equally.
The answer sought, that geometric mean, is 122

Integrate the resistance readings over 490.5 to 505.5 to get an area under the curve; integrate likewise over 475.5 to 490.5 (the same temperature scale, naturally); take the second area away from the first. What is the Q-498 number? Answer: -11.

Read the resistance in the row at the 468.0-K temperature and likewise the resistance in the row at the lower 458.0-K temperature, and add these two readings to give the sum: 239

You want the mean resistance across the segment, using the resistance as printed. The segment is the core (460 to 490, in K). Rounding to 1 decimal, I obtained 122.2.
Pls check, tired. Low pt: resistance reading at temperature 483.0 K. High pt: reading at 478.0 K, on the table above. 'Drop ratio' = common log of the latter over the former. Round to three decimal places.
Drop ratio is 0.014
